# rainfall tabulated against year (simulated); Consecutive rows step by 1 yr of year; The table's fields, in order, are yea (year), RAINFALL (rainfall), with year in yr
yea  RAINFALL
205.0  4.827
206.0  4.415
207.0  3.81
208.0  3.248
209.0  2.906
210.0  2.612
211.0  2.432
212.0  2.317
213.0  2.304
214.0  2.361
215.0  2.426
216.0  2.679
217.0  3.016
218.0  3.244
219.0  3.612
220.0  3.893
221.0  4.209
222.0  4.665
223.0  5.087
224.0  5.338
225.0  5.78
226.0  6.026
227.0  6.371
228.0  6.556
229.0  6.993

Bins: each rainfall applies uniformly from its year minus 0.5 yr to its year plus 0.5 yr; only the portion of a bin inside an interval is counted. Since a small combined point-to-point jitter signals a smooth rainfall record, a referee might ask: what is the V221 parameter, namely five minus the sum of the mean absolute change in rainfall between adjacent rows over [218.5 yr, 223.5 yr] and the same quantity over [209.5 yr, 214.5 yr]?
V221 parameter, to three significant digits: 4.54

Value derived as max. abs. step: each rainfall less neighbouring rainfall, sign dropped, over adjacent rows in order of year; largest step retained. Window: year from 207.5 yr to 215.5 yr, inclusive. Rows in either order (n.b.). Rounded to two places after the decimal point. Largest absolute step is 0.34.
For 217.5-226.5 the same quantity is 0.46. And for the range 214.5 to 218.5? 0.34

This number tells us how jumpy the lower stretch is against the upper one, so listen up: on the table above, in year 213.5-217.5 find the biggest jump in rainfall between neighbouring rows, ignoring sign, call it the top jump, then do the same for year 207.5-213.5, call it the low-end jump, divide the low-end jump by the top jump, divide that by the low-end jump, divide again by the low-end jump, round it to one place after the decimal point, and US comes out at 8.7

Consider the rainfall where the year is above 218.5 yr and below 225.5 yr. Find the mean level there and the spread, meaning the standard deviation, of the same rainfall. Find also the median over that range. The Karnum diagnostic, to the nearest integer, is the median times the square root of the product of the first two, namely 9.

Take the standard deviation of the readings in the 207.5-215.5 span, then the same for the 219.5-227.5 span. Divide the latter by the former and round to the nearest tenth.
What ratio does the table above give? 2.6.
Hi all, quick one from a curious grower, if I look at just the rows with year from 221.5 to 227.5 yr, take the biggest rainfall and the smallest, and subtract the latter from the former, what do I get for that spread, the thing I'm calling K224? 1.7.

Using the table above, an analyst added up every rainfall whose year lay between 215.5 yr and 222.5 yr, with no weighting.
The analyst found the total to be 25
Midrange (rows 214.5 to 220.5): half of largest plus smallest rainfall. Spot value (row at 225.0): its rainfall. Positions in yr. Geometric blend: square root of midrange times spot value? 4.3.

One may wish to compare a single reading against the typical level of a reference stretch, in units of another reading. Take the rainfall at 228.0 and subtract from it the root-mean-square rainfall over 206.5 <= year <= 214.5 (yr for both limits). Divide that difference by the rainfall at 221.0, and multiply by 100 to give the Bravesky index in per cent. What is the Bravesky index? 89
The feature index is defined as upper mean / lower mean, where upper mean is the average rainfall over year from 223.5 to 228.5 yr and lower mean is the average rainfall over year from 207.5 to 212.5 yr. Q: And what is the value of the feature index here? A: 2.2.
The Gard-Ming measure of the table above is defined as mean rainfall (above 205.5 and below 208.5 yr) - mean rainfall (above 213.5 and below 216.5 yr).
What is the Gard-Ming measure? 1.3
